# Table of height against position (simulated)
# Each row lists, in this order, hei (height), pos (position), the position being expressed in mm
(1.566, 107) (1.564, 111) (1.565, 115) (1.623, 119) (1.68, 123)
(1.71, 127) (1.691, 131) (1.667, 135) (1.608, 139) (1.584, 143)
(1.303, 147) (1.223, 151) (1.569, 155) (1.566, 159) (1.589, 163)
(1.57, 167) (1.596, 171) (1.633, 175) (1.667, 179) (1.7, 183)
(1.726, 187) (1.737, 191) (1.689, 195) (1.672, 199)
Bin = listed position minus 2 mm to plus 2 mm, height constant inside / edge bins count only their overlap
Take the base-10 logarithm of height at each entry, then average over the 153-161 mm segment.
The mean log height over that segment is 0.195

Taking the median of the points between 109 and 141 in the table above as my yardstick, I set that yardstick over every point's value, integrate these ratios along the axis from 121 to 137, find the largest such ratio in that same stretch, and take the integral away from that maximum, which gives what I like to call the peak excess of -14.6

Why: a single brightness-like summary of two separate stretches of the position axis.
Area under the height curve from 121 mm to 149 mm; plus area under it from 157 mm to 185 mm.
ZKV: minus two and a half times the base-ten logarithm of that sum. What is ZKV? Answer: -4.89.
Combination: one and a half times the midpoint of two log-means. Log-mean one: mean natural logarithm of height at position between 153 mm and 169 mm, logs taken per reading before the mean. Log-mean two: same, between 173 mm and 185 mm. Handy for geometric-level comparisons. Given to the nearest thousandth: 0.723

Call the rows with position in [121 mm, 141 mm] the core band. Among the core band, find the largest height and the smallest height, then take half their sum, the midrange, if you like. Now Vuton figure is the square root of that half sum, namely 1.29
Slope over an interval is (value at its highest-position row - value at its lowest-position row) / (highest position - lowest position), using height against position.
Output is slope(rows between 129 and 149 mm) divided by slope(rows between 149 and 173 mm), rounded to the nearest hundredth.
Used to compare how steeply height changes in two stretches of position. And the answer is -1.30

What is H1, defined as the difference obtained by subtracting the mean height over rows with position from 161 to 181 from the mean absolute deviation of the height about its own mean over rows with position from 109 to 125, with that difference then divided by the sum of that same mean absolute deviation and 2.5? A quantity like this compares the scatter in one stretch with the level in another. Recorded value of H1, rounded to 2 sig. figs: -0.62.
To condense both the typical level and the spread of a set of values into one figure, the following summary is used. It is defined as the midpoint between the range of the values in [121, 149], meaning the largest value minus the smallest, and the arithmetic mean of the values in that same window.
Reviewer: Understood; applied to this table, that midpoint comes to 1.01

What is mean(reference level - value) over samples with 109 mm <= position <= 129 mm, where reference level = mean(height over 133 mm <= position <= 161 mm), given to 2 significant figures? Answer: -0.13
